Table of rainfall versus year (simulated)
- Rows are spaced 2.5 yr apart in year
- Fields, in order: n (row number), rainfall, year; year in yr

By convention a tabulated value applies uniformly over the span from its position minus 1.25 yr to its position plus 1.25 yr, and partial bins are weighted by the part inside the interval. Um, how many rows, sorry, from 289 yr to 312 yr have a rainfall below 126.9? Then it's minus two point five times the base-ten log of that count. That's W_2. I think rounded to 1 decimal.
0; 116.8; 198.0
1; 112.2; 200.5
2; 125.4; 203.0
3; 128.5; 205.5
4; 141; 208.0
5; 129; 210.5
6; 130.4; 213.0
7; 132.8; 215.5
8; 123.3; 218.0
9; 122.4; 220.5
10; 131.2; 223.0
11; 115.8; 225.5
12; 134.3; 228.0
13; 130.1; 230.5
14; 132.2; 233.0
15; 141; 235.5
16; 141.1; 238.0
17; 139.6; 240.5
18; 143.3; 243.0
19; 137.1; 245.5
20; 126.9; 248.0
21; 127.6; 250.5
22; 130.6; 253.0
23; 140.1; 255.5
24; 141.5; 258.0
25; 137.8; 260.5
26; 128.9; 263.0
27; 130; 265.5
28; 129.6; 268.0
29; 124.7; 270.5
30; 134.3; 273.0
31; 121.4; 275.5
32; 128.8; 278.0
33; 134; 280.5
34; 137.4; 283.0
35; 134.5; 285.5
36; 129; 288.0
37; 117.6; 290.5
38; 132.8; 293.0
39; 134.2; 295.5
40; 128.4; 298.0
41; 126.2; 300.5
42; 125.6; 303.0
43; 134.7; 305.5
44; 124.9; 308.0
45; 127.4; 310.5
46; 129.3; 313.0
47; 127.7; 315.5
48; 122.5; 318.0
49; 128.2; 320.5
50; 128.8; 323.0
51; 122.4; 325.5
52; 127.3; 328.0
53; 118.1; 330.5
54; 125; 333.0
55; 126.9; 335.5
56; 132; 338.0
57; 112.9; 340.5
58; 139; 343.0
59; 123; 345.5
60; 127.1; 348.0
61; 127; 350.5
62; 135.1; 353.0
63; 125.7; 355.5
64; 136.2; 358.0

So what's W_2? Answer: -1.5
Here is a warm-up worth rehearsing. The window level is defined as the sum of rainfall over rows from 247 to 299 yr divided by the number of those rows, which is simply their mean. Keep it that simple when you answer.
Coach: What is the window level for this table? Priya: 131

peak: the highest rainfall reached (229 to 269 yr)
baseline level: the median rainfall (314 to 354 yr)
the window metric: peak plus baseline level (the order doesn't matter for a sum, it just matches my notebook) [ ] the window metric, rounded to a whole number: 270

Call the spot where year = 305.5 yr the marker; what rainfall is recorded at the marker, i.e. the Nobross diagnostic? 134.7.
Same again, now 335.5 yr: 126.9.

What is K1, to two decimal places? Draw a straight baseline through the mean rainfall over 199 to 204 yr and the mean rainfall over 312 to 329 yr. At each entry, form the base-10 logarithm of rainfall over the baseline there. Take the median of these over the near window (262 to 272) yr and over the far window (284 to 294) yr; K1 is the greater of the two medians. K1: 0.02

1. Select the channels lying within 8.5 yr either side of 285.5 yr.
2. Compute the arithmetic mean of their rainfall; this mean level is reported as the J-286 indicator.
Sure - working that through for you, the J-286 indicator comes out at 131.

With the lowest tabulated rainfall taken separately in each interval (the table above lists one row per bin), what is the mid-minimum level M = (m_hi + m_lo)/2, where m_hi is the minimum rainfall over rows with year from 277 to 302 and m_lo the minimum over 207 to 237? 117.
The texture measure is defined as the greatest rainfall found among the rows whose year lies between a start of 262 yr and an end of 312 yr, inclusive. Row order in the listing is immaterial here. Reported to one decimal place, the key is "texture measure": 137.4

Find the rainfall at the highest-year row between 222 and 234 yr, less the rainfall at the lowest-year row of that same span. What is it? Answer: 1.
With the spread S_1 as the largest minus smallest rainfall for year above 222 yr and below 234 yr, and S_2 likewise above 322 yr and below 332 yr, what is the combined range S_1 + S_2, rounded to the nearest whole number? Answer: 29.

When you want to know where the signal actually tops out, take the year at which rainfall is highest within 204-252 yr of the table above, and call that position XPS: 243.0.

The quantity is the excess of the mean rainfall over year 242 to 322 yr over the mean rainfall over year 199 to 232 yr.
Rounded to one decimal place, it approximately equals 3.1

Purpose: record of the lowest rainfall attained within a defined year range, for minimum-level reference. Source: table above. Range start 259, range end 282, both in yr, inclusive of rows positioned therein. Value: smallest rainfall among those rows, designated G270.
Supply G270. 121.4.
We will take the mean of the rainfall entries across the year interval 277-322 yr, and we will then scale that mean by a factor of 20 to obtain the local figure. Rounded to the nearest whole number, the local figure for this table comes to 2581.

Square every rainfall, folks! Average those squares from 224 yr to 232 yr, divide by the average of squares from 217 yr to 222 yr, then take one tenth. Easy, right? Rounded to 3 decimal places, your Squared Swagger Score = 0.107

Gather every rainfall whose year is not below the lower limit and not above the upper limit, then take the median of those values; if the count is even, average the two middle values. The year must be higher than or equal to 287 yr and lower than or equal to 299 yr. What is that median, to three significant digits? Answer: 129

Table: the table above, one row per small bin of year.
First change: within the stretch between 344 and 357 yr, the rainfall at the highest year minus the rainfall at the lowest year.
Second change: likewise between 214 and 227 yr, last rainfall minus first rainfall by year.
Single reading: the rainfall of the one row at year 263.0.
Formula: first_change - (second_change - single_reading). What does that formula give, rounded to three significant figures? 149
